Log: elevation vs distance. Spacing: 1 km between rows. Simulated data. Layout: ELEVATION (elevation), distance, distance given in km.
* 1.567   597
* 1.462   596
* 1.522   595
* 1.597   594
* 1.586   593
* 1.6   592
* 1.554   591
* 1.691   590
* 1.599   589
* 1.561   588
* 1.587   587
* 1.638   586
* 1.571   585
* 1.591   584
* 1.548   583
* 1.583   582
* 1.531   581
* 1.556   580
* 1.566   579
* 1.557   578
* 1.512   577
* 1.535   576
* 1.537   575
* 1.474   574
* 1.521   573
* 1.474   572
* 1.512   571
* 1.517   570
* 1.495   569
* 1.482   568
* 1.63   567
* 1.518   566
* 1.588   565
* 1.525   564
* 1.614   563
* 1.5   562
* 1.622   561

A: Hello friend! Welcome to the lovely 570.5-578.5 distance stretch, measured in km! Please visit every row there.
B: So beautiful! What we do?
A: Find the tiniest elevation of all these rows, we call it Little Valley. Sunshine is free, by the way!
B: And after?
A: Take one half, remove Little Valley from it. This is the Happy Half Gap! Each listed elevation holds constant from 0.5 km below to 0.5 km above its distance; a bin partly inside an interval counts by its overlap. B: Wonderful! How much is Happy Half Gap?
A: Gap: -0.97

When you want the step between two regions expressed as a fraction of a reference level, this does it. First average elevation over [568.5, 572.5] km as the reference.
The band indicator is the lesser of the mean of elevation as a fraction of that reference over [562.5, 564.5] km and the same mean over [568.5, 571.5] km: 1.01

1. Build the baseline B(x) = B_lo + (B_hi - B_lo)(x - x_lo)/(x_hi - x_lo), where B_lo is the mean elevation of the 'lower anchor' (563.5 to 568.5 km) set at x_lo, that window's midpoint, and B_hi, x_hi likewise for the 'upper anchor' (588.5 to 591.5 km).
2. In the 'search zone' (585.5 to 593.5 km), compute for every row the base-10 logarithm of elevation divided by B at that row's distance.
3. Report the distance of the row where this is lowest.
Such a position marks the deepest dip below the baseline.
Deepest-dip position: 591 km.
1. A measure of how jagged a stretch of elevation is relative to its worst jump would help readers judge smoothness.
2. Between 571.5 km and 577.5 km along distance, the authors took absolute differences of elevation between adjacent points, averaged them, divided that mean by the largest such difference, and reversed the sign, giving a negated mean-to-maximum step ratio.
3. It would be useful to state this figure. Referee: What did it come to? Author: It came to -0.58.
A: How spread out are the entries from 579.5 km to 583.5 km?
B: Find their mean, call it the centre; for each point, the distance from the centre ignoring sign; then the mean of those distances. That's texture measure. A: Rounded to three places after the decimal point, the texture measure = 0.015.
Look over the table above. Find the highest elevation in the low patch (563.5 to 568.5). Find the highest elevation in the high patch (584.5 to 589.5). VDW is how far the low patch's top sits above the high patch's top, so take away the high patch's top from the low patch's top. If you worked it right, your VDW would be -0.01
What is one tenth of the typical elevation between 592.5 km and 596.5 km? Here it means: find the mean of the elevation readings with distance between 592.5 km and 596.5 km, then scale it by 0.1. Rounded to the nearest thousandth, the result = 0.154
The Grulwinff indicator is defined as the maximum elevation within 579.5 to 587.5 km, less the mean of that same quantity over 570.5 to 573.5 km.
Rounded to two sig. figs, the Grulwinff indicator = 0.14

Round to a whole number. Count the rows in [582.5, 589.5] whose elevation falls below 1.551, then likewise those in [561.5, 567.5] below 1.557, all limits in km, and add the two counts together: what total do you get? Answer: 4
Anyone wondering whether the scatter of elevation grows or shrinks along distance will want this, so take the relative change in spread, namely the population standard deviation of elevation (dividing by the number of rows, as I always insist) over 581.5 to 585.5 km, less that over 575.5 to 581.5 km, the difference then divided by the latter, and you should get -0.1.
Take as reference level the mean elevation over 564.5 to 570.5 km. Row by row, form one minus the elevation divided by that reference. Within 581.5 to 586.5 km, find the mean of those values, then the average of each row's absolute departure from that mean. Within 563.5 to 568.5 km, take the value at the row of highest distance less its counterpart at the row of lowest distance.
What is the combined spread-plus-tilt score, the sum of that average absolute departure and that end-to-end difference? 0.043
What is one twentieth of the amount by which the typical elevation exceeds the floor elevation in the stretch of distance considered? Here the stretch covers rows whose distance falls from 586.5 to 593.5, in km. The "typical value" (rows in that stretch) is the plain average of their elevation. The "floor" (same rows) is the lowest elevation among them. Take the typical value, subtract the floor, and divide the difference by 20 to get 0.0021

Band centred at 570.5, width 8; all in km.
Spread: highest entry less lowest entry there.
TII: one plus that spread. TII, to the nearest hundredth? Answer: 1.16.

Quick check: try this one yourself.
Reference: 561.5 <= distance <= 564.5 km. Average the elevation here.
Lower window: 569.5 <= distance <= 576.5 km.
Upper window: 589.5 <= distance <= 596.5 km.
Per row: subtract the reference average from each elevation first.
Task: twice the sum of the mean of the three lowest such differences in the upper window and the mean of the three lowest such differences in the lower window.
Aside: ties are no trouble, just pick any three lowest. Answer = -0.19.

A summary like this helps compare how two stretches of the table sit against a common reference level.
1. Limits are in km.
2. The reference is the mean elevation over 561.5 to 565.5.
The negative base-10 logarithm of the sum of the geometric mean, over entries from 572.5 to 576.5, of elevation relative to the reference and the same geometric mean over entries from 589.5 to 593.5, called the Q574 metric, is -0.302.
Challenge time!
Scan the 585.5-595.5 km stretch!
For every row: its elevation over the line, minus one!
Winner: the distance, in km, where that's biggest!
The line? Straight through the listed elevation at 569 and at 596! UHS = 590 km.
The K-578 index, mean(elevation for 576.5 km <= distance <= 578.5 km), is 1.53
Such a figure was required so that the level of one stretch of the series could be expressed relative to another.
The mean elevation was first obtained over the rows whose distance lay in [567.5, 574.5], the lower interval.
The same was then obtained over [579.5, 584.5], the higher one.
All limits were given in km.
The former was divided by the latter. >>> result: 0.958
